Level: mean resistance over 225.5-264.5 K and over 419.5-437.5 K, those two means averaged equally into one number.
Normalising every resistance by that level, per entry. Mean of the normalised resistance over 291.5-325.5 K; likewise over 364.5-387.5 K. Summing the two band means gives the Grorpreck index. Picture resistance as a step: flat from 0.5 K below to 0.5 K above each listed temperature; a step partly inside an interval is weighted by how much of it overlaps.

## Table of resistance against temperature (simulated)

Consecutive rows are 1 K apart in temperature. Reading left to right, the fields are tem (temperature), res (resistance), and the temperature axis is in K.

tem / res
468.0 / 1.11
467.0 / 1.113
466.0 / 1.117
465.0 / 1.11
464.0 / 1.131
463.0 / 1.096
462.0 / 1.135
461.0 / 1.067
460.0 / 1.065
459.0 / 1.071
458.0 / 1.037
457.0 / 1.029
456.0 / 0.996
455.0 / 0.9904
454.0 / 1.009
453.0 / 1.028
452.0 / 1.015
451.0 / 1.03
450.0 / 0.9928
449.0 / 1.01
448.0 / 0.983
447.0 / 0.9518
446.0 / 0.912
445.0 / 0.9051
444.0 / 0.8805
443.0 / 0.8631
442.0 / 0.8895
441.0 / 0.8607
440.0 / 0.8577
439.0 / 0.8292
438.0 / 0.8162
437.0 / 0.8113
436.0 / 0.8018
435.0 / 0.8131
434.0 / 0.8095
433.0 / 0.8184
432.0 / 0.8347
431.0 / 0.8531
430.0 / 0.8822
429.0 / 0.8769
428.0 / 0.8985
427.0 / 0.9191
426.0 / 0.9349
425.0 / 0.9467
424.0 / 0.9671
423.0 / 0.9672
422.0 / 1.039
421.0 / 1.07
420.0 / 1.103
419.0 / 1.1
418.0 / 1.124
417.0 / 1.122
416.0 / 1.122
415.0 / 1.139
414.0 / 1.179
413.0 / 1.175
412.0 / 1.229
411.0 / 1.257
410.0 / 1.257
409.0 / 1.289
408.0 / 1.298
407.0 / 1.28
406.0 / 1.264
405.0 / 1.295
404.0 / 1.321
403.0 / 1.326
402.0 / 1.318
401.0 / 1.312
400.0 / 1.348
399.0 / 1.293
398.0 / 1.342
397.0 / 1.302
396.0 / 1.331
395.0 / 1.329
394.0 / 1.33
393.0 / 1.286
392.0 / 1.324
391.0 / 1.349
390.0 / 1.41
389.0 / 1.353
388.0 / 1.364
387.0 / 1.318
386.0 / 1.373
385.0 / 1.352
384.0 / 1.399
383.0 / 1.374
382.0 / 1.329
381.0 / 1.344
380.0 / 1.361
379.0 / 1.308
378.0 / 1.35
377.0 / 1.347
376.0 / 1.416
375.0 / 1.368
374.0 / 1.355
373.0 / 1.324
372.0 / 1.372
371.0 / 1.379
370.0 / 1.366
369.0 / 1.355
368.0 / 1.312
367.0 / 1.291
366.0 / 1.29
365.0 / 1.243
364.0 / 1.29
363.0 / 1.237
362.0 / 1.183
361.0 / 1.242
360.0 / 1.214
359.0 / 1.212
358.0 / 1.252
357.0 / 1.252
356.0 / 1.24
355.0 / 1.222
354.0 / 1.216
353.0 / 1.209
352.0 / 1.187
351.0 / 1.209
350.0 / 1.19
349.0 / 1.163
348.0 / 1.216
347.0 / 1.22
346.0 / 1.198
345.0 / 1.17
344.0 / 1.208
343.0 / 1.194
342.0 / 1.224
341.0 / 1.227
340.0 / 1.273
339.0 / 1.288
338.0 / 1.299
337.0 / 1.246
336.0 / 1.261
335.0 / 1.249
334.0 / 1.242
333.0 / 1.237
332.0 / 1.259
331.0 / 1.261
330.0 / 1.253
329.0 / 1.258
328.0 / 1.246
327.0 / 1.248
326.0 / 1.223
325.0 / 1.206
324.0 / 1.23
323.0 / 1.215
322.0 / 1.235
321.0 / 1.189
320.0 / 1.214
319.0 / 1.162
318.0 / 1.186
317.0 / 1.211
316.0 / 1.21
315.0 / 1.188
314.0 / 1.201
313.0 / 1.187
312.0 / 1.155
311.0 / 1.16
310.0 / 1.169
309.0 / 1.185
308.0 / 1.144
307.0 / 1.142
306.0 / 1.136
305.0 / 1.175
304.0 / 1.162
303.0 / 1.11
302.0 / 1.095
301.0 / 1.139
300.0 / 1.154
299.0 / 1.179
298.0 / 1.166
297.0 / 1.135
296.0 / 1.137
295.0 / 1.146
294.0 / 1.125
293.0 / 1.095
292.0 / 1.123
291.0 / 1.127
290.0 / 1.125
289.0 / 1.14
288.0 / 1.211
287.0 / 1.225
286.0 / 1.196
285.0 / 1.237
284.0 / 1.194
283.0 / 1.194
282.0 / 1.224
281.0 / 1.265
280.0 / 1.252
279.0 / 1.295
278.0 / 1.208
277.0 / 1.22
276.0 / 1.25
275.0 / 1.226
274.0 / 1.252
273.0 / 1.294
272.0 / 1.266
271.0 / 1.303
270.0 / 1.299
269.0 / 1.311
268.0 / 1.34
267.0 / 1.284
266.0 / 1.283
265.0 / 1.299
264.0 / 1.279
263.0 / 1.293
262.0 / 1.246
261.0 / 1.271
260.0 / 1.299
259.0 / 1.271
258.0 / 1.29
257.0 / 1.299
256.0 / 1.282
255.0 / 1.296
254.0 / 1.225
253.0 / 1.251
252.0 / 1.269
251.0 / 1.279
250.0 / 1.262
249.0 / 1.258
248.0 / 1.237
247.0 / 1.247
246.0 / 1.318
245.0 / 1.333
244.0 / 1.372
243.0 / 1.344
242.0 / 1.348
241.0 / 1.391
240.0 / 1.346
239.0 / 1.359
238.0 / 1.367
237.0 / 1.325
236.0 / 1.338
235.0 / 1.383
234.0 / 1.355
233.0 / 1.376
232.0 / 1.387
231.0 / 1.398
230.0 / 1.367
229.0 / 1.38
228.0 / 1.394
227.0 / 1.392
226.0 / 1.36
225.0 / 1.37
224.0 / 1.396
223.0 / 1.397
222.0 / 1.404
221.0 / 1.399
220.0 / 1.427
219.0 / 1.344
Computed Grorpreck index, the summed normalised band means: 2.25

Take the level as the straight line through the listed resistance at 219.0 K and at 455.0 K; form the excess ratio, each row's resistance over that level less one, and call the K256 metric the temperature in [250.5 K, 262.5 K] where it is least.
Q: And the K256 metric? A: 254.0 K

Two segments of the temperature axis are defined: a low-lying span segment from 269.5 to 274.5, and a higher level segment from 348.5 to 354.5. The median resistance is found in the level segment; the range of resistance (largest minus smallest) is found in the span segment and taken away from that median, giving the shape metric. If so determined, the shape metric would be 1.15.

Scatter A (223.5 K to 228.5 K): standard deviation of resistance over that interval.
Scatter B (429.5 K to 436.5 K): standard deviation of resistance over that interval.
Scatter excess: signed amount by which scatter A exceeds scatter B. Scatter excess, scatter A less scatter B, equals -0.012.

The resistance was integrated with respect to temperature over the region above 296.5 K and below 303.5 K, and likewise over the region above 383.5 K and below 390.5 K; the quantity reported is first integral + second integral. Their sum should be 17.5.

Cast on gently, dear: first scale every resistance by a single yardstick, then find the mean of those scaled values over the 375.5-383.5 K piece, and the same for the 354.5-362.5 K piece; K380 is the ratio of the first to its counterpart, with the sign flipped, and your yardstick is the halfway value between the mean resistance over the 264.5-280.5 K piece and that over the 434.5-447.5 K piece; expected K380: -1.10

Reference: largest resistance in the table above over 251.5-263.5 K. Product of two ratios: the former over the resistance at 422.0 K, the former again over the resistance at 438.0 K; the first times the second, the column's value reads 1.99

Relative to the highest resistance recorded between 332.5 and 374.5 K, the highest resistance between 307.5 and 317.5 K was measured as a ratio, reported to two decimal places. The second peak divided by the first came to 0.88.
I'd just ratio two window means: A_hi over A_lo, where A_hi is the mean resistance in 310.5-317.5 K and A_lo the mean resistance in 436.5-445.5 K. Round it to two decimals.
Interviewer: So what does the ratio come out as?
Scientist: 1.39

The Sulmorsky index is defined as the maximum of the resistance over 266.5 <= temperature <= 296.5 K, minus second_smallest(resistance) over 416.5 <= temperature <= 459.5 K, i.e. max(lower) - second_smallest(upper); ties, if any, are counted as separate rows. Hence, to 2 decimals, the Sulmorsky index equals 0.53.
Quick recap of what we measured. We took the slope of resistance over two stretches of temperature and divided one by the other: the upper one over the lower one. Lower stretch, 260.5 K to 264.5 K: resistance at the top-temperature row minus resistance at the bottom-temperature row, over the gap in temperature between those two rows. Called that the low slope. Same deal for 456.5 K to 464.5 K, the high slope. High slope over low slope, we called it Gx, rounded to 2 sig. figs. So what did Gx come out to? 5.5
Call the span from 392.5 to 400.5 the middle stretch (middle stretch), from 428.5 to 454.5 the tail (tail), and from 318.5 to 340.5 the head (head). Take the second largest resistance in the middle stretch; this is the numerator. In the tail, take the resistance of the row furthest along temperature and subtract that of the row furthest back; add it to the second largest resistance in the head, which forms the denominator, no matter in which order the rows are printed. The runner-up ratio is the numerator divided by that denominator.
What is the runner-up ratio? 0.95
